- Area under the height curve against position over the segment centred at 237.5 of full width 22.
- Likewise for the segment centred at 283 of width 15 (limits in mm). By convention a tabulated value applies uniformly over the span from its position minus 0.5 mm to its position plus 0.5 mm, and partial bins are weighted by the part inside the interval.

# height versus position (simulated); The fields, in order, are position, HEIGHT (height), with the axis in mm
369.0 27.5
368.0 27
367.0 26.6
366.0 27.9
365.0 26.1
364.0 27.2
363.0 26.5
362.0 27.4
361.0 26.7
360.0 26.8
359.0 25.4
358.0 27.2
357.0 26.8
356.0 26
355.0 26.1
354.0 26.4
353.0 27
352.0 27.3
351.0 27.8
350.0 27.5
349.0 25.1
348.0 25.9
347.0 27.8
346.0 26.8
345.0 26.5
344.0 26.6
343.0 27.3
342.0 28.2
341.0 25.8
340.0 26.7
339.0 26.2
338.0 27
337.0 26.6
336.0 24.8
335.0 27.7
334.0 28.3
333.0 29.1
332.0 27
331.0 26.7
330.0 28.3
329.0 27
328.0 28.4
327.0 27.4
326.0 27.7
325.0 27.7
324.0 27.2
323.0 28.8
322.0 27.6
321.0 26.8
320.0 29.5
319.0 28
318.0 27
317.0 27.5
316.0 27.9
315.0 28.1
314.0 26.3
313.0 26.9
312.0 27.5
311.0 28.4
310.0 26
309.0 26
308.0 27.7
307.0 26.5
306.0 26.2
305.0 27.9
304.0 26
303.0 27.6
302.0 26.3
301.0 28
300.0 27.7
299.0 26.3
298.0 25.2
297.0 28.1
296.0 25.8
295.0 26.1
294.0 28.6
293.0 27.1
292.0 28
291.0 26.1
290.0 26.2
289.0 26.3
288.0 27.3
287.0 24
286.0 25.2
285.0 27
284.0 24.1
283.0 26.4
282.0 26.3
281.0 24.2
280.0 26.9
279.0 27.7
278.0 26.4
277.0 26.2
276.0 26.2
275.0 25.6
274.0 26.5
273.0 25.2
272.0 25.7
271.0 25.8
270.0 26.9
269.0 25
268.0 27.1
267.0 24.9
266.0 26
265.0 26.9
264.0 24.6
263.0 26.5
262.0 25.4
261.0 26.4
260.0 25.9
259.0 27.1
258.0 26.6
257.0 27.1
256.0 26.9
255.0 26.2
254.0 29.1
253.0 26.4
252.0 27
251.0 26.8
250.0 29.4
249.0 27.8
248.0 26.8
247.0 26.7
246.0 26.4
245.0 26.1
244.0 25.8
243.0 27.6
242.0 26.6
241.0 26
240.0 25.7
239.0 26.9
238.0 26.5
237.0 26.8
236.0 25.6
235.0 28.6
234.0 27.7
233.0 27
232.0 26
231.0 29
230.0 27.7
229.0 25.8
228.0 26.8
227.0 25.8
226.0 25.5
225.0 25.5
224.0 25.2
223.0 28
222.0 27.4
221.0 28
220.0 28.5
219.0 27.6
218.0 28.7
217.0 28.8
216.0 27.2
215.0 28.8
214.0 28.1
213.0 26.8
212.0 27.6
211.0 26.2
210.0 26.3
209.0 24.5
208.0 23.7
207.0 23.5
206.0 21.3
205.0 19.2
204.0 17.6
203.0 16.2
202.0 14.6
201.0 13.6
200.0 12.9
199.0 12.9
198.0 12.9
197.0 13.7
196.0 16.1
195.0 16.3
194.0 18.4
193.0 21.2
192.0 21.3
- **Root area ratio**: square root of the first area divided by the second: 1.2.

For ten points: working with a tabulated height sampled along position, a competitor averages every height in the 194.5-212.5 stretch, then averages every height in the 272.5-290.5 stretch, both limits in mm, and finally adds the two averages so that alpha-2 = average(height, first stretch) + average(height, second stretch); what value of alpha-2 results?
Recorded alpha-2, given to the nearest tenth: 44.8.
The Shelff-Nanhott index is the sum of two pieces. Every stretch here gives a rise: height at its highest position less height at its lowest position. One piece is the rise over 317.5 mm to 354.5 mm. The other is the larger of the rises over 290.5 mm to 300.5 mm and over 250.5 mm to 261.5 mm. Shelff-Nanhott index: 1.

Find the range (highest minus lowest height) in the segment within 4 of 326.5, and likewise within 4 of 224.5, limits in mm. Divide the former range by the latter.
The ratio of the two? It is 0.6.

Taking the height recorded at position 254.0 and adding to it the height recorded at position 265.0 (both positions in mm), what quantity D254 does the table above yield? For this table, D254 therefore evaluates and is 56.0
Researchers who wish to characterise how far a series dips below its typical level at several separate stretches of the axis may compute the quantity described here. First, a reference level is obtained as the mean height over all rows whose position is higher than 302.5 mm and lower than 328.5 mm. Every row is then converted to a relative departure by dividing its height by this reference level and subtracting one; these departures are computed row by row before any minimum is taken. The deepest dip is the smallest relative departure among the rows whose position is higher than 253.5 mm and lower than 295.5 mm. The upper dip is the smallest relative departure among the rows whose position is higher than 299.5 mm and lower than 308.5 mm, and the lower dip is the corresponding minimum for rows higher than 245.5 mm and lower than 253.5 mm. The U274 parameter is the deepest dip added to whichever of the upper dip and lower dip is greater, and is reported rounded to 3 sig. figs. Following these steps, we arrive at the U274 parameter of -0.161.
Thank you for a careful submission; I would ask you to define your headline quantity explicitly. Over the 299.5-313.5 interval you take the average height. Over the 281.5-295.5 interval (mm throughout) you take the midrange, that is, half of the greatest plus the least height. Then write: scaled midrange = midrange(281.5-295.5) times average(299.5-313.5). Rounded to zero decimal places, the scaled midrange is 711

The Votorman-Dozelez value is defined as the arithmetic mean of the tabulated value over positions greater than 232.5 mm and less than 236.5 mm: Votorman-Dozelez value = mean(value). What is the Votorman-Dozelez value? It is 27.2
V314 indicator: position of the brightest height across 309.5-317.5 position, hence 311.0 mm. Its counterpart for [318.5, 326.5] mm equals 320.0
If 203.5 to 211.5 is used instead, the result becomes 210.0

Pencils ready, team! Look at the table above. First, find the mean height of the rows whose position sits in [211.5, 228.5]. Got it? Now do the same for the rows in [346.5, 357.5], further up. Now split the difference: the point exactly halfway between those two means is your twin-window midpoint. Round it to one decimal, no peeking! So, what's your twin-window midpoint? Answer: 27.0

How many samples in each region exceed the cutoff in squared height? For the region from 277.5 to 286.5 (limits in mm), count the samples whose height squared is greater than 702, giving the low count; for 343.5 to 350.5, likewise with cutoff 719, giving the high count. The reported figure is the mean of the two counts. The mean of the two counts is 2.5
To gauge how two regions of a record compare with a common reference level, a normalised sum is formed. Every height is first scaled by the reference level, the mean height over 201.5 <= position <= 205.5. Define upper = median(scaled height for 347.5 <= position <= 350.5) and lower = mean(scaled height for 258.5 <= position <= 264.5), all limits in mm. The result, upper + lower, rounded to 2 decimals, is 3.07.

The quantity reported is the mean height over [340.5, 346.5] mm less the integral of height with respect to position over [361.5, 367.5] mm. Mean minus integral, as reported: -134.8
